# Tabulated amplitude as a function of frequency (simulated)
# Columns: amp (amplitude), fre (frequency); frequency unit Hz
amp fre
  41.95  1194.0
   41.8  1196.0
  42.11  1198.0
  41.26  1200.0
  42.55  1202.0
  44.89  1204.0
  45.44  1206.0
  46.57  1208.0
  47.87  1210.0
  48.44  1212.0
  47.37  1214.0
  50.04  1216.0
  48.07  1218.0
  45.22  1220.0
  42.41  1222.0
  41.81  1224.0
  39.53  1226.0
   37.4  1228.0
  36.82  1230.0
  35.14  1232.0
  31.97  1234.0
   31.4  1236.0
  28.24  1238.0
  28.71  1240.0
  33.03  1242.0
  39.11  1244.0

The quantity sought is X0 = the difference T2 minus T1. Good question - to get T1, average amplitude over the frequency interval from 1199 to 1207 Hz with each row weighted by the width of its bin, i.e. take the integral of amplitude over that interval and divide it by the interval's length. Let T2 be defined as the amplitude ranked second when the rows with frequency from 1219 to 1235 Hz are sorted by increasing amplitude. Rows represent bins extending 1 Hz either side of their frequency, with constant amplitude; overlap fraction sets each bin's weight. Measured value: -8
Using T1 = 44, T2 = 35.14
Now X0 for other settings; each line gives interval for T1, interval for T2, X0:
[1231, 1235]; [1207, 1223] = 12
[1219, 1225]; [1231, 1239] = -12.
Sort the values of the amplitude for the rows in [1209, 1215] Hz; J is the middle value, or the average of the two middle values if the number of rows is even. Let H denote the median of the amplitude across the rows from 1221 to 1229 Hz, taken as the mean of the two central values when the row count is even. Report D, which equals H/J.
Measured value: 0.85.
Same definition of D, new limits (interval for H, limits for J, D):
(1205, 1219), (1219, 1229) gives 1.14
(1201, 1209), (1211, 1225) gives 0.95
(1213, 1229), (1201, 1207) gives 0.98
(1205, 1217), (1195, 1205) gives 1.13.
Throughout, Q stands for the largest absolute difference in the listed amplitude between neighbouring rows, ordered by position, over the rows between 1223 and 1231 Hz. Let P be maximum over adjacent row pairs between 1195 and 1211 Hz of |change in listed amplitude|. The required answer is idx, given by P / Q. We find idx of 1.03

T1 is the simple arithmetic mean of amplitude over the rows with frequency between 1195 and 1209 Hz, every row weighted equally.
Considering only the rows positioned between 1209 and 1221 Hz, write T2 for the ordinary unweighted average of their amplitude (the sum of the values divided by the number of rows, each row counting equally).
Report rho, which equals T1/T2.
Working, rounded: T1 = 43.5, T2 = 48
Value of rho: 0.9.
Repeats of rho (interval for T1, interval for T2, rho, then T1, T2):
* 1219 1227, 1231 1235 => 1.3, 42.2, 34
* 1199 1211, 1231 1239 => 1.4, 44.8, 32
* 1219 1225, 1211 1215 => 0.9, 43.1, 48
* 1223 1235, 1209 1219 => 0.8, 37.1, 48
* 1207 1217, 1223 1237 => 1.3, 48.1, 36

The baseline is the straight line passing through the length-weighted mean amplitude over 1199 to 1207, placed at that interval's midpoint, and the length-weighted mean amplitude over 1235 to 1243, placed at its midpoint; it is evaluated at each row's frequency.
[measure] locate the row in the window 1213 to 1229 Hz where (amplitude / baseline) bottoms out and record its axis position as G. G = 1228.0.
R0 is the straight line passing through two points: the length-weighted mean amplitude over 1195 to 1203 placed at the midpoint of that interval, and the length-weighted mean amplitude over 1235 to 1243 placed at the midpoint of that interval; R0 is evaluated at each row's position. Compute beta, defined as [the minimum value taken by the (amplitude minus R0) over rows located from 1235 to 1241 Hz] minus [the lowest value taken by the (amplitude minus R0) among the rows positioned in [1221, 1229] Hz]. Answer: -6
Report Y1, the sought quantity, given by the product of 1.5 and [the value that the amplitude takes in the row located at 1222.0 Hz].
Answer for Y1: 64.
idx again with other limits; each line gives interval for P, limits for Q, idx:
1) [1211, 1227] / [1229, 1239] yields 0.90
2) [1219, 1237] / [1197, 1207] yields 1.35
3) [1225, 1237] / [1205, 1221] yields 1.11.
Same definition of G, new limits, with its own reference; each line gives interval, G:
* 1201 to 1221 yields 1202.0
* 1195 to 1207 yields 1196.0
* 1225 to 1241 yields 1238.0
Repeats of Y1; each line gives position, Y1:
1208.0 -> 70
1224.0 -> 63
